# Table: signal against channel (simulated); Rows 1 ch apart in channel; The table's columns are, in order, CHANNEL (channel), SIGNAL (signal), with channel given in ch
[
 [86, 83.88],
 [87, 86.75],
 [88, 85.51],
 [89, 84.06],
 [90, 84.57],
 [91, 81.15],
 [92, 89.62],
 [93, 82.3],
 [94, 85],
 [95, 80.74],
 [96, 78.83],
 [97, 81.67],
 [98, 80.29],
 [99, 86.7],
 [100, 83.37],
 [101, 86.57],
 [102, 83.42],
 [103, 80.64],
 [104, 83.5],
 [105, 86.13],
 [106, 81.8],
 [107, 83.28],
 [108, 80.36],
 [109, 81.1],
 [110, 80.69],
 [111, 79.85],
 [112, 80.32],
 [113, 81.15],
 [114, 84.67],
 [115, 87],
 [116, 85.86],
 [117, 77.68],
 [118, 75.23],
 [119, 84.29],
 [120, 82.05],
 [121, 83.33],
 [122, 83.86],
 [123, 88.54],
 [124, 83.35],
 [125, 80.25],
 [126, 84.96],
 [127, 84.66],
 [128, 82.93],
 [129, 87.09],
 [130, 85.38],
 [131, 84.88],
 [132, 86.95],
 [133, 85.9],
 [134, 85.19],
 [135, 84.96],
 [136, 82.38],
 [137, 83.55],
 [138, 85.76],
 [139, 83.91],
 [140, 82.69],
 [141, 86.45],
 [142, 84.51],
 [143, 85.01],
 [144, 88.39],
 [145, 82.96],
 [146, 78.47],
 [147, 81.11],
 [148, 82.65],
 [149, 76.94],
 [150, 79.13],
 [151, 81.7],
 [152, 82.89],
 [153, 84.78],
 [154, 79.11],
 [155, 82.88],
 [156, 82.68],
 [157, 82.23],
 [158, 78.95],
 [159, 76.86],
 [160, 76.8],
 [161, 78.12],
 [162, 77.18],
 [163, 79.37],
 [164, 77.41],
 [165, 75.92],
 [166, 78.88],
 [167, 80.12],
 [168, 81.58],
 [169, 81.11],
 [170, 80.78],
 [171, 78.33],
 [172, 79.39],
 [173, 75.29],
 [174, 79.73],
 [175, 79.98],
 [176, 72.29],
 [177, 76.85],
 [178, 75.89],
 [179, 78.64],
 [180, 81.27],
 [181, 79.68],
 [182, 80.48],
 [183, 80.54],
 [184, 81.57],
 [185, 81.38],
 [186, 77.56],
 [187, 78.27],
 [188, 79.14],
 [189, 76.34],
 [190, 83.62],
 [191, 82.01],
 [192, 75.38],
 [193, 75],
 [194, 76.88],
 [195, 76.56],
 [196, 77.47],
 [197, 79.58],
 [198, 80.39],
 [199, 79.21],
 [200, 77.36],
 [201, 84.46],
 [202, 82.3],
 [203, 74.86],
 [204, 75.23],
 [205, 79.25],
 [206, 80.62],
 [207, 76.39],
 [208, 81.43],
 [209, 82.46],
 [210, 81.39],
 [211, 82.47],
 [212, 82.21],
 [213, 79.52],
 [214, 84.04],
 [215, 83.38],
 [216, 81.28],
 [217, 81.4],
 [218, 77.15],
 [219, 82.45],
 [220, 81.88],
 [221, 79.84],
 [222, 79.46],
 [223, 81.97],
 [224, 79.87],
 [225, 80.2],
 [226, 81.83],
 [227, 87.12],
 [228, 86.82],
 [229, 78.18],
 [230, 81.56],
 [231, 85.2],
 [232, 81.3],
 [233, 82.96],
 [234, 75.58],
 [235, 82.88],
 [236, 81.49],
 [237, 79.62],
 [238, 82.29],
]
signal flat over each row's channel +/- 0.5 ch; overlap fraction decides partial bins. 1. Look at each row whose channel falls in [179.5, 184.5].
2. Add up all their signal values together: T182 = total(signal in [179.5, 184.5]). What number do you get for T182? 404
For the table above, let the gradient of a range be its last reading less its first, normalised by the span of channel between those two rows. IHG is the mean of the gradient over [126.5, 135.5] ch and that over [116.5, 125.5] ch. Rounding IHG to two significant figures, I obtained 0.18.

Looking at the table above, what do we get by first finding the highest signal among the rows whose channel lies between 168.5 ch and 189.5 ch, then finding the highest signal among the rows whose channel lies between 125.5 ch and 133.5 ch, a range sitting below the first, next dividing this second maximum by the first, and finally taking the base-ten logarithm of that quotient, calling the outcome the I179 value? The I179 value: 0.028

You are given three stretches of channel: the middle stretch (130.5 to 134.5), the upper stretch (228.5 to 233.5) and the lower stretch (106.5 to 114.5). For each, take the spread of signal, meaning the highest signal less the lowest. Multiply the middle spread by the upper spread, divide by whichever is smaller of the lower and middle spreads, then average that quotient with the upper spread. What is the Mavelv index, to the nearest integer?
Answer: 7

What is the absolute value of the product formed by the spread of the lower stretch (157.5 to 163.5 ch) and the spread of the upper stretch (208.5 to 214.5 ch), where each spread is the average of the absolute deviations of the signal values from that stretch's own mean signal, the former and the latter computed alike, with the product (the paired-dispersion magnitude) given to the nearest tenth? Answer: 1.0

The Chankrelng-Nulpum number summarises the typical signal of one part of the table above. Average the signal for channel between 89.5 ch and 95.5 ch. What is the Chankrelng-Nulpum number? 83.9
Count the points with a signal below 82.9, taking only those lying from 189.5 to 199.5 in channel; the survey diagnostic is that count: 9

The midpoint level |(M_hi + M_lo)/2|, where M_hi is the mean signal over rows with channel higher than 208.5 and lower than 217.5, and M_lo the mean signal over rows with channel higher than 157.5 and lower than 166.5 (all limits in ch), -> 79.87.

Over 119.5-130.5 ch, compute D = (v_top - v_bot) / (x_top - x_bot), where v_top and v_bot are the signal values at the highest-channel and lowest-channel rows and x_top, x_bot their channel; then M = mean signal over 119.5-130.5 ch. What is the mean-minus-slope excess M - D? 83.9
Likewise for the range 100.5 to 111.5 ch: 83.2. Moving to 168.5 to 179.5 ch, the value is 78.3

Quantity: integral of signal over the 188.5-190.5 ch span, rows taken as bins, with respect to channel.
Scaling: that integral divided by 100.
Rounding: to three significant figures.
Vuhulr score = 1.60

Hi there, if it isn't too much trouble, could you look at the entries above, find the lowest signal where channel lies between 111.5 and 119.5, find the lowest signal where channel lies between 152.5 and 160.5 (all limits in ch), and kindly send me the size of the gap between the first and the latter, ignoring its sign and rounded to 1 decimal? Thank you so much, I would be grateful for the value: 1.6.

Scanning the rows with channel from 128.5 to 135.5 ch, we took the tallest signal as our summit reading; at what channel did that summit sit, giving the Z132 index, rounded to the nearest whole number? 129 ch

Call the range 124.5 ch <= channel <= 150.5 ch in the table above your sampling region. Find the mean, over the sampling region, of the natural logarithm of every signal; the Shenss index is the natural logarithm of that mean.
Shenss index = 1.49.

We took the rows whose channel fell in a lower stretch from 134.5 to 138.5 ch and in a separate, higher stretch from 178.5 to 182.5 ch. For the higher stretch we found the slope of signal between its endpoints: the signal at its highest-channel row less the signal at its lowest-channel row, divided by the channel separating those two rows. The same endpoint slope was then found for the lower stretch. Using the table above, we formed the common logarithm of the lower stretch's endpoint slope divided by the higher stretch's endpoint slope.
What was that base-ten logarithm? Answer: -0.4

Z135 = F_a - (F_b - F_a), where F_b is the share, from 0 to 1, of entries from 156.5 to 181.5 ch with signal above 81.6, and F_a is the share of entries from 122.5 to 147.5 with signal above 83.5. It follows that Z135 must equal 1.3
